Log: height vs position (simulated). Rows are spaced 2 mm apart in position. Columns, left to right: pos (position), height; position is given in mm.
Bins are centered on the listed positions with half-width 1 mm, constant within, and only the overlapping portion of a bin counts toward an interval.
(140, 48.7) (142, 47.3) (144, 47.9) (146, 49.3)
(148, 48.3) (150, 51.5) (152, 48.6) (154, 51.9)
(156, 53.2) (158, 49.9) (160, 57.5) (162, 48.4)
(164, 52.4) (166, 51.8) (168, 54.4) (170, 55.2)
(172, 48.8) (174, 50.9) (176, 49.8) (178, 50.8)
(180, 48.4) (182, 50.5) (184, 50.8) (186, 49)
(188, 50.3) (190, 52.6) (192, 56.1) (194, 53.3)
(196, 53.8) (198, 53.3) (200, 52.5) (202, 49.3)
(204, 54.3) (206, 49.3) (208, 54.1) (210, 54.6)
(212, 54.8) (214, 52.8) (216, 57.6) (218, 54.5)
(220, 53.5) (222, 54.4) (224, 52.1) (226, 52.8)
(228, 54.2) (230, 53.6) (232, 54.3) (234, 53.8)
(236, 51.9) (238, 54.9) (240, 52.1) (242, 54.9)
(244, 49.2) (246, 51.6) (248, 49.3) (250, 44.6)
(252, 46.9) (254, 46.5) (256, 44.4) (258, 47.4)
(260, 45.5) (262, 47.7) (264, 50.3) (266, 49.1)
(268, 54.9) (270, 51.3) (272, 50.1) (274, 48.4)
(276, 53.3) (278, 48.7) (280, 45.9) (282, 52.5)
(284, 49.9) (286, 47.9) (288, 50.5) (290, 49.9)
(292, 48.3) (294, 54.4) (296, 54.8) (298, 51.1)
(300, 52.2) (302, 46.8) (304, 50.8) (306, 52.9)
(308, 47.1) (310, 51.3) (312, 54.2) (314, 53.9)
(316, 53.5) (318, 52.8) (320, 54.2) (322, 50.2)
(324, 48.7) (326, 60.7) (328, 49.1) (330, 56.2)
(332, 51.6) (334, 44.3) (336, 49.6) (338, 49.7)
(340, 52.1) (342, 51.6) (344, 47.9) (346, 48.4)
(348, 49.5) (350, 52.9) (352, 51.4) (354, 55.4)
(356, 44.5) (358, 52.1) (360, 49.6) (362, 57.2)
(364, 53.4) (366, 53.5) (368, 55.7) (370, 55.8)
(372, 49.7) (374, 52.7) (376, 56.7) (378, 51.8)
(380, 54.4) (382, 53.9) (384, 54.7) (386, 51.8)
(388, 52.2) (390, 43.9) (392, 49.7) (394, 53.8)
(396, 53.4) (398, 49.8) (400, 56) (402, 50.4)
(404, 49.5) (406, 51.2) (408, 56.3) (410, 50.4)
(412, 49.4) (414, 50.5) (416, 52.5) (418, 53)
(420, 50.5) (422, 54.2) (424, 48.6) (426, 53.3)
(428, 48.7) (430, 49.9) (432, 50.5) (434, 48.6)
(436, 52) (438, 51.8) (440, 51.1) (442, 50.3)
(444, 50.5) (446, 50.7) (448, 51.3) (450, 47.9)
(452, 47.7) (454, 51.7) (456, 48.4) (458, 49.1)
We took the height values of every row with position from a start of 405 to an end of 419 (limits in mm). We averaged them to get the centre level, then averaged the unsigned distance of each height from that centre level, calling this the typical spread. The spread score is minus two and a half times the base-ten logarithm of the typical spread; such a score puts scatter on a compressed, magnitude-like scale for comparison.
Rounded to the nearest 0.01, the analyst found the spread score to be -0.60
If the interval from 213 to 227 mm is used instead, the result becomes -0.30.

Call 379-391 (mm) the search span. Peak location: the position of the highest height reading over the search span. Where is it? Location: 384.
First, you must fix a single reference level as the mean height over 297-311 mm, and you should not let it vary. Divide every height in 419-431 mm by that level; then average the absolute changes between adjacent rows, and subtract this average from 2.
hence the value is 1.92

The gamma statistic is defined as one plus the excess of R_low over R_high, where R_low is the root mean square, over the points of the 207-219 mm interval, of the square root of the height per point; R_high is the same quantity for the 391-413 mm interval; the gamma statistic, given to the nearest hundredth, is 1.20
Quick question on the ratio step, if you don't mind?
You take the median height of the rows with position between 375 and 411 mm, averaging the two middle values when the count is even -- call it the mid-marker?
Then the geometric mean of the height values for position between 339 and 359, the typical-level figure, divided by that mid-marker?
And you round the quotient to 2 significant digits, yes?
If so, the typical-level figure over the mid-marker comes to 0.97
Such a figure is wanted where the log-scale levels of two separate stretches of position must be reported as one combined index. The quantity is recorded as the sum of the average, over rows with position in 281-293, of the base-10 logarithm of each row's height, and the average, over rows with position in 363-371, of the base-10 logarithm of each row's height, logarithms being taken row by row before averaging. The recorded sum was 3.434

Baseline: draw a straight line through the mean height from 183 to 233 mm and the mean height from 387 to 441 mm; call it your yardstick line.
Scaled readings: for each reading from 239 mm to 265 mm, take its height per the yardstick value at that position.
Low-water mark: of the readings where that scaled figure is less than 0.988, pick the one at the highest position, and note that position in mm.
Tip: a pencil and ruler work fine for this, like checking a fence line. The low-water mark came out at 264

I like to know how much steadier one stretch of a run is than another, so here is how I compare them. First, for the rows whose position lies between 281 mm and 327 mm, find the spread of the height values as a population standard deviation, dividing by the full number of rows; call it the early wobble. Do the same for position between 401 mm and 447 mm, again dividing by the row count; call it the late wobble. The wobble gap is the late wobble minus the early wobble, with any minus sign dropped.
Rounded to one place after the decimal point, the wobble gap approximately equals 1.2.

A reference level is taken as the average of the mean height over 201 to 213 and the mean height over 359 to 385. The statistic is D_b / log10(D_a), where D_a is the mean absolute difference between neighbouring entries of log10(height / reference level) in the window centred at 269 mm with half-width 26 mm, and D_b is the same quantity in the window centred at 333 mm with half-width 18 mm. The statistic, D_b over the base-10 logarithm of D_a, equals -0.021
